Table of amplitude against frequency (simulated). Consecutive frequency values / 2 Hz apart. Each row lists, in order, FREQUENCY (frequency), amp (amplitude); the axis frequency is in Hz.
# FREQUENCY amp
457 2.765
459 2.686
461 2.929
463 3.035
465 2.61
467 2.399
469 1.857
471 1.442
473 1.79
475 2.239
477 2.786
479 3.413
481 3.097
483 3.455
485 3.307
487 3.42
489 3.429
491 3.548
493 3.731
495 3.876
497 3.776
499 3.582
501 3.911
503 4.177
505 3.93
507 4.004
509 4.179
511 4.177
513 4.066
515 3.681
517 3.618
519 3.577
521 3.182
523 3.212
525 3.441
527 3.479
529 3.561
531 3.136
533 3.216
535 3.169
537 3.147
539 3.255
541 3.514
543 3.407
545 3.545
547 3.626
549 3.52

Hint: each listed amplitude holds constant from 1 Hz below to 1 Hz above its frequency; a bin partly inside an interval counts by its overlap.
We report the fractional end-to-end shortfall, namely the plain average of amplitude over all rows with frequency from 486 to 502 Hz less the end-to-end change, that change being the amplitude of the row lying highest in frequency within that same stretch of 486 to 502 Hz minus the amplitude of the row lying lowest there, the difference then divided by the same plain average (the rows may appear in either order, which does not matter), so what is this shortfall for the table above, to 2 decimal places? 0.87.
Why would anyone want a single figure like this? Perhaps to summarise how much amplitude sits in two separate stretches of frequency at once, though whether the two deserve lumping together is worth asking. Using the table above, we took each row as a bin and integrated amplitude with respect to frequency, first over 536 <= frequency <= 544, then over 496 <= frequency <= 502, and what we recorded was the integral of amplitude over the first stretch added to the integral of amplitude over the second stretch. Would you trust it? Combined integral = 49.2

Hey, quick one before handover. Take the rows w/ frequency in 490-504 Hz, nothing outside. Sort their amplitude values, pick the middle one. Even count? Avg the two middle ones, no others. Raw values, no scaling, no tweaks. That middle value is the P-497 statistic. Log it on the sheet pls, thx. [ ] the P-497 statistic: 3.78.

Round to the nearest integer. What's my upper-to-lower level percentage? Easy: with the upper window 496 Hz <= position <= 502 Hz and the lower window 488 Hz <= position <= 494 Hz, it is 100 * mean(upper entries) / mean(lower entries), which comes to 105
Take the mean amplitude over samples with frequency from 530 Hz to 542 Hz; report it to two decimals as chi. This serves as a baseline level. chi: 3.24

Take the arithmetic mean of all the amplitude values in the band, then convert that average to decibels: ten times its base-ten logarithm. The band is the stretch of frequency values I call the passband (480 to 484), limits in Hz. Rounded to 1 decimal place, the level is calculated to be 5.2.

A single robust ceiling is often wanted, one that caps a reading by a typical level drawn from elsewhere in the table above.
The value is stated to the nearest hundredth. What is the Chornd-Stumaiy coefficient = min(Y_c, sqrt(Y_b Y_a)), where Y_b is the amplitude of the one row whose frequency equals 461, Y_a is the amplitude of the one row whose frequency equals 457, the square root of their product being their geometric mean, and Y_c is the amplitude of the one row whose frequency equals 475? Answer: 2.24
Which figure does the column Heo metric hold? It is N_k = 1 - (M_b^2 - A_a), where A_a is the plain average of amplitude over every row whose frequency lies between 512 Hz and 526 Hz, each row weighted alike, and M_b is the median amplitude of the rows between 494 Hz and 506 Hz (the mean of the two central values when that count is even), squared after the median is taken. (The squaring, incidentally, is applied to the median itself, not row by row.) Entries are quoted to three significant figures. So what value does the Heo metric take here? -10.6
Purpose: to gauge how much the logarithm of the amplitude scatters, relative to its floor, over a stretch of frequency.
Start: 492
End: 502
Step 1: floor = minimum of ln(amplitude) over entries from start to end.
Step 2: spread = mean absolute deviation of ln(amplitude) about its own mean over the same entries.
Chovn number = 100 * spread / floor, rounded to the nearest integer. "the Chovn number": 2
